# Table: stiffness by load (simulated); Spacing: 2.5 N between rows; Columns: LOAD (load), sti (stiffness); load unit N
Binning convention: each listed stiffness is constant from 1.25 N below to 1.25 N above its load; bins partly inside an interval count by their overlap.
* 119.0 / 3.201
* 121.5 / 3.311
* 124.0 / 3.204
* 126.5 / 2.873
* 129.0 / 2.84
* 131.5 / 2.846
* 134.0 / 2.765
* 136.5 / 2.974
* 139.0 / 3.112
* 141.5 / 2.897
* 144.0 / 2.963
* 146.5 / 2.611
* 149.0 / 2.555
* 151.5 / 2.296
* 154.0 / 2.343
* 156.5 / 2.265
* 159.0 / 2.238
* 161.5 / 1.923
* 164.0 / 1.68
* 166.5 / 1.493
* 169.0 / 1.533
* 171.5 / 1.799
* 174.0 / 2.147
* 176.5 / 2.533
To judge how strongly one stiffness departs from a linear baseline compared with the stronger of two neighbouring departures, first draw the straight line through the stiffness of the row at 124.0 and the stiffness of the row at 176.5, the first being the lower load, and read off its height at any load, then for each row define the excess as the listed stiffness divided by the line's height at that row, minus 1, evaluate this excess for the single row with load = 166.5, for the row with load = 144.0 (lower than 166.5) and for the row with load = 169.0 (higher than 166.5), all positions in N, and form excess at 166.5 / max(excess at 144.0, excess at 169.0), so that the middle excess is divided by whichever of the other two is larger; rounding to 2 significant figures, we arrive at -89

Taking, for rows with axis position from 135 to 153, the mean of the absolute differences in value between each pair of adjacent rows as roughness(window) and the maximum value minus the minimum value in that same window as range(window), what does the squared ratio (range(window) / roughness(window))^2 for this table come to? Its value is 20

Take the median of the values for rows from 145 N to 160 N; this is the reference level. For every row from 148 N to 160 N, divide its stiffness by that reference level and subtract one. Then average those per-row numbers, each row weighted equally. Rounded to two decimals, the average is 0.01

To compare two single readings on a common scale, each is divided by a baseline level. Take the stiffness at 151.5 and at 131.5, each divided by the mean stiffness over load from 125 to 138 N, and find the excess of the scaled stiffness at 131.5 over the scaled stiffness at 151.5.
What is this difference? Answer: 0.19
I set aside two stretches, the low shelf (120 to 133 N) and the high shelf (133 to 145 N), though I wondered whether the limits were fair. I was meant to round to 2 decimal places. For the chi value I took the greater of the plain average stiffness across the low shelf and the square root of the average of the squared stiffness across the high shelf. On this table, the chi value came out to 3.01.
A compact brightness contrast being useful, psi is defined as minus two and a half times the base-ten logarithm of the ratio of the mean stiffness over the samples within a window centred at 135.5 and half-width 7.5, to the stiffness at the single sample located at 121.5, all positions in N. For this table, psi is 0.14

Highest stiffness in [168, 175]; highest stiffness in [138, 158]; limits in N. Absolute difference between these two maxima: 1.0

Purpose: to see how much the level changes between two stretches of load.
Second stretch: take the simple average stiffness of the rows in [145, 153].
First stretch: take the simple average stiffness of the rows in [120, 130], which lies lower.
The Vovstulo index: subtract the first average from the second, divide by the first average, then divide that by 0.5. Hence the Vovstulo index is -0.37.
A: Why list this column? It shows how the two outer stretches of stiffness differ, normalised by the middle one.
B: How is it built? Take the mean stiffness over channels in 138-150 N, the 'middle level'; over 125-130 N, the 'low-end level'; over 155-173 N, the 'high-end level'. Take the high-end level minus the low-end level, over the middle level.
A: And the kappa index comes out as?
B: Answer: -0.36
